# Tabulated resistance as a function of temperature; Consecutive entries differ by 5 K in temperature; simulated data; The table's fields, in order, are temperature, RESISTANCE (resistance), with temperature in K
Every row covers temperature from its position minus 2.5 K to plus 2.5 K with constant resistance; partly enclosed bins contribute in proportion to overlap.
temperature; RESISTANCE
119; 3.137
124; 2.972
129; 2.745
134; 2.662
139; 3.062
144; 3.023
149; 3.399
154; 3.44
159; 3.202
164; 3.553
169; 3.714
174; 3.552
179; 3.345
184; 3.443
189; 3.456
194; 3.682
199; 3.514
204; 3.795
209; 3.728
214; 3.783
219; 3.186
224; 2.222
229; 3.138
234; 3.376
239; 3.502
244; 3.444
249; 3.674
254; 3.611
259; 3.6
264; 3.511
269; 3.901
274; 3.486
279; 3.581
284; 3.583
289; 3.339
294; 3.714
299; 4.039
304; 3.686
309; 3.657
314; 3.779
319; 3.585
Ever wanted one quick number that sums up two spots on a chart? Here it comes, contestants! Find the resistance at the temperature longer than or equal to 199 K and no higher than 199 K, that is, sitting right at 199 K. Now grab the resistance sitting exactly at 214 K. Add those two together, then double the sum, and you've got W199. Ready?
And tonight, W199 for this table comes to 14.6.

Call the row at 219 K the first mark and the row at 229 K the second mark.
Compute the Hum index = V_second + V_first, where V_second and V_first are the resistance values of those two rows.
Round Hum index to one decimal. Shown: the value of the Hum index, 6.3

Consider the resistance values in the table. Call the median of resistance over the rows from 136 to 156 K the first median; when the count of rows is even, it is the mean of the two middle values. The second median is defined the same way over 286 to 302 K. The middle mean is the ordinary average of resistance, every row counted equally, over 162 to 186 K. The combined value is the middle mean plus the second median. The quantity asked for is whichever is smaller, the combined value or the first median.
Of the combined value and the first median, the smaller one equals 3.2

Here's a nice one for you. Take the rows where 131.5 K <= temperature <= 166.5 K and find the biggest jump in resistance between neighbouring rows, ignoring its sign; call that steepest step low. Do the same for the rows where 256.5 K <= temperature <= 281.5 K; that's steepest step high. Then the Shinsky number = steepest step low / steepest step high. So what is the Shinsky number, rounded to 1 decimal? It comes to 1.0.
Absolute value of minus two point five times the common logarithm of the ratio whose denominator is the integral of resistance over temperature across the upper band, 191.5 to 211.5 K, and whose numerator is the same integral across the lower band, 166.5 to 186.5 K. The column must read 0.05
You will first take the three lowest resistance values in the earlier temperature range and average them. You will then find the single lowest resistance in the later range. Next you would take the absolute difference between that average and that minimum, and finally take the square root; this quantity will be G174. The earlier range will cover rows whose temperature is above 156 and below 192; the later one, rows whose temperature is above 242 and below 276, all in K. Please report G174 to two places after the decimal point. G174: 0.34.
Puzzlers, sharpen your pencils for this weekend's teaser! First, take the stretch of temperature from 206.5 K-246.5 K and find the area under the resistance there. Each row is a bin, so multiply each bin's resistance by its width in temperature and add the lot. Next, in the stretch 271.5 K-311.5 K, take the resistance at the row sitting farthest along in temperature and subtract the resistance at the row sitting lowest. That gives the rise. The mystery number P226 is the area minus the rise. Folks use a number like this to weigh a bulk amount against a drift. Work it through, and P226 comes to 132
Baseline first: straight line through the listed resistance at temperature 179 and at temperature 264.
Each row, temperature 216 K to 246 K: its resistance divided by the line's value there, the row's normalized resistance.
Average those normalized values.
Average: 0.91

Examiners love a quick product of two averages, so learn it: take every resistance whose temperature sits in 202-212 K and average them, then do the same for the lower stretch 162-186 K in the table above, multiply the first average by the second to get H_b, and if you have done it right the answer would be 13.2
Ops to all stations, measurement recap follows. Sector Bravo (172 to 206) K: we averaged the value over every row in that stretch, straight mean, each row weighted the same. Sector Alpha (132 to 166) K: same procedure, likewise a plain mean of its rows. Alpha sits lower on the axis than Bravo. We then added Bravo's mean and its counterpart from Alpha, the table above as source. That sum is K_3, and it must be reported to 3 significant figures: 6.73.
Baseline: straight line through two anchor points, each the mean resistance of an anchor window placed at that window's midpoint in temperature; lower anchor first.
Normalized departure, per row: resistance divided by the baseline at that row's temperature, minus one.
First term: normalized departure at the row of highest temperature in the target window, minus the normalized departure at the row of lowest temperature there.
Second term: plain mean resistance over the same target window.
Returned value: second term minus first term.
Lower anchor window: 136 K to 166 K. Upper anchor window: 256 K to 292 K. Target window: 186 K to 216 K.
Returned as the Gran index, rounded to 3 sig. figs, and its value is 3.58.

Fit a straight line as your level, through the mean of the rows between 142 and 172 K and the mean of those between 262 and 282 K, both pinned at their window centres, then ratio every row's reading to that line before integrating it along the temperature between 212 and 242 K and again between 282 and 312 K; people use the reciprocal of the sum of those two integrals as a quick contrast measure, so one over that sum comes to 0.017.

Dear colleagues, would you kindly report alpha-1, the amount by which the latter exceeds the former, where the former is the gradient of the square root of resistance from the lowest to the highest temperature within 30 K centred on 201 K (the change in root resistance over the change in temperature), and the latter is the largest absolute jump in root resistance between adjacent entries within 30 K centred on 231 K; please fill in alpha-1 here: 0.29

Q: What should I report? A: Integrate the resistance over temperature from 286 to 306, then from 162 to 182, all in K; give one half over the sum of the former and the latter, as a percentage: 0.346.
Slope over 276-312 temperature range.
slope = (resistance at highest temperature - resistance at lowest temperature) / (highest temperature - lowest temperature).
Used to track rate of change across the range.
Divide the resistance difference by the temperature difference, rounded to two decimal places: 0.00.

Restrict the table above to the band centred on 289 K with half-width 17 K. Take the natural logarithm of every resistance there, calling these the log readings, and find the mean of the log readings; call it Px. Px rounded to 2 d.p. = 1.29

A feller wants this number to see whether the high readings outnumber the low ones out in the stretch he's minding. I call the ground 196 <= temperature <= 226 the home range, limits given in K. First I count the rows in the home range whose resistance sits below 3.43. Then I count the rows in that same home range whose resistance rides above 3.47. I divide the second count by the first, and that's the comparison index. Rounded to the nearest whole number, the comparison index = 2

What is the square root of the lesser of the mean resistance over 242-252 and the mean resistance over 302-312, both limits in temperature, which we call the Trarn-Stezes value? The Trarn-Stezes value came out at 1.89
